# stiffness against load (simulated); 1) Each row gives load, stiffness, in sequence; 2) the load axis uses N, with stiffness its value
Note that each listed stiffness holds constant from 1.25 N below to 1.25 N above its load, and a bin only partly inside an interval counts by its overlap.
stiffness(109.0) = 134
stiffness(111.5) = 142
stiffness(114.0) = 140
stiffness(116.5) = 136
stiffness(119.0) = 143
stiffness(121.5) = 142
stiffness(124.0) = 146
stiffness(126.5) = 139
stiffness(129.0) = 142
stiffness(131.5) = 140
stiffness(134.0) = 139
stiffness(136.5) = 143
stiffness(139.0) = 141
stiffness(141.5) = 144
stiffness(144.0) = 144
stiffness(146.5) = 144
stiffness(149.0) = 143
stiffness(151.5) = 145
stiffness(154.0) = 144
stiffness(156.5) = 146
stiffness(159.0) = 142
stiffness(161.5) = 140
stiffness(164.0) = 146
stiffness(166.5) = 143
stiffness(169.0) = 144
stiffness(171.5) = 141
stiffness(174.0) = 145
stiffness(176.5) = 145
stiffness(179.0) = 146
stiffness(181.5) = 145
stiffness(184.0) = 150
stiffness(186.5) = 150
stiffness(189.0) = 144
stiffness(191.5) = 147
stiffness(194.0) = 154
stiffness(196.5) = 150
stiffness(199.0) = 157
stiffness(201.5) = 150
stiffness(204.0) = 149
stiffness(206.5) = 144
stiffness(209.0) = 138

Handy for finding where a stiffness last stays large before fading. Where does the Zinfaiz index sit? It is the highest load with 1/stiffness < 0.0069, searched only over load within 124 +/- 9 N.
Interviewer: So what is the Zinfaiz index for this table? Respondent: 124.0 N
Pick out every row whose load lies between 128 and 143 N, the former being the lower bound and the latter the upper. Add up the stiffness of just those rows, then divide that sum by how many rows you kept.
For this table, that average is 142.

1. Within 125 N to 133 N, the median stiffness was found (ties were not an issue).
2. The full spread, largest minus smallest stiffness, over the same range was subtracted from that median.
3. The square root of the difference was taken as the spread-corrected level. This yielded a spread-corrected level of 11.7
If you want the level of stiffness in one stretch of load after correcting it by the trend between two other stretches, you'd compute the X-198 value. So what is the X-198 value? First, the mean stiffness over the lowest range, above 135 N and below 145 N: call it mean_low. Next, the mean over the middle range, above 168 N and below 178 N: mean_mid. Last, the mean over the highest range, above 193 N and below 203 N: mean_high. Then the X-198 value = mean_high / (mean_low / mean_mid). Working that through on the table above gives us 154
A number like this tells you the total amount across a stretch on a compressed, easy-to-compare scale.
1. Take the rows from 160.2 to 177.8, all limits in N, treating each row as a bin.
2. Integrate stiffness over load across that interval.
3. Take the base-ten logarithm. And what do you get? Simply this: 3.40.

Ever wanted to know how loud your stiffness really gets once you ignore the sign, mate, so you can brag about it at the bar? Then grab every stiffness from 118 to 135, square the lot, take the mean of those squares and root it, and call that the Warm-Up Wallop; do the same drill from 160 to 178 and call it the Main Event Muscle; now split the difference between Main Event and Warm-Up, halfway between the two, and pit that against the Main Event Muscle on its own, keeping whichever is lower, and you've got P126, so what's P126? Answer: 143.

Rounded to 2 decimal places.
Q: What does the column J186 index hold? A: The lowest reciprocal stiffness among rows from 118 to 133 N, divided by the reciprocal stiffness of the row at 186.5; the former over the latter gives 1.03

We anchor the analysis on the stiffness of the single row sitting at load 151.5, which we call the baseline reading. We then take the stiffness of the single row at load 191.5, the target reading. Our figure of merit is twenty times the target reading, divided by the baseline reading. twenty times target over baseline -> 20.3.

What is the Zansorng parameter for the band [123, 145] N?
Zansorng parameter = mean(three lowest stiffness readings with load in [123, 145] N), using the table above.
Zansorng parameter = 139.3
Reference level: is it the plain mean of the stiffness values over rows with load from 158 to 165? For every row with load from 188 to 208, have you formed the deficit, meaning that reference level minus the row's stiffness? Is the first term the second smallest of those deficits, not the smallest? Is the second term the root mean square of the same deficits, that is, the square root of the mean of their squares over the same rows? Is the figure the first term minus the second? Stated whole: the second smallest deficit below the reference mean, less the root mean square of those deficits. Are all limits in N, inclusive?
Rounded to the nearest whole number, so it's -19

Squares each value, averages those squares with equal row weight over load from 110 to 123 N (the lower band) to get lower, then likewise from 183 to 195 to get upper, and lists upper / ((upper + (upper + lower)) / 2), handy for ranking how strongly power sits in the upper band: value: 0.692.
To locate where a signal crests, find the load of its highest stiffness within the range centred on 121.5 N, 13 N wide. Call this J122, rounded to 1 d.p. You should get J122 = 124.0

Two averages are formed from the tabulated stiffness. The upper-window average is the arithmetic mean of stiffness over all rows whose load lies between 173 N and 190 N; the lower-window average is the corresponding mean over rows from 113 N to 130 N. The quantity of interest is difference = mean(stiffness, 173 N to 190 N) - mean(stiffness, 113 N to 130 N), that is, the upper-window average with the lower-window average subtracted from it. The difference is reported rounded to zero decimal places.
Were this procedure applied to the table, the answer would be 5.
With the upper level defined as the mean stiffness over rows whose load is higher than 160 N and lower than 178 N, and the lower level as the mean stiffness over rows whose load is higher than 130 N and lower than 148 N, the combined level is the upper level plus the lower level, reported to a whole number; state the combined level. 286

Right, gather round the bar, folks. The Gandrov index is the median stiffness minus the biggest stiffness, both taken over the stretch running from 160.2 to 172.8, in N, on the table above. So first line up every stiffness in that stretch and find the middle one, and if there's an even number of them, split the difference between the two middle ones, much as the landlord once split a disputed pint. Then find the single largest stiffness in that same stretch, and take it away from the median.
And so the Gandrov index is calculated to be -3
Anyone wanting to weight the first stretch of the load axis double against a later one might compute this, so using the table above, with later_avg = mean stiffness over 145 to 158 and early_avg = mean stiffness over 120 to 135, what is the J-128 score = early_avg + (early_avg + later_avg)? 427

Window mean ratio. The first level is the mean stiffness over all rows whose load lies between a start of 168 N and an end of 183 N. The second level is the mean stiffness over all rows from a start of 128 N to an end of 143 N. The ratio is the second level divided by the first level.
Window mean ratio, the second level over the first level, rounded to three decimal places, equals 0.980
